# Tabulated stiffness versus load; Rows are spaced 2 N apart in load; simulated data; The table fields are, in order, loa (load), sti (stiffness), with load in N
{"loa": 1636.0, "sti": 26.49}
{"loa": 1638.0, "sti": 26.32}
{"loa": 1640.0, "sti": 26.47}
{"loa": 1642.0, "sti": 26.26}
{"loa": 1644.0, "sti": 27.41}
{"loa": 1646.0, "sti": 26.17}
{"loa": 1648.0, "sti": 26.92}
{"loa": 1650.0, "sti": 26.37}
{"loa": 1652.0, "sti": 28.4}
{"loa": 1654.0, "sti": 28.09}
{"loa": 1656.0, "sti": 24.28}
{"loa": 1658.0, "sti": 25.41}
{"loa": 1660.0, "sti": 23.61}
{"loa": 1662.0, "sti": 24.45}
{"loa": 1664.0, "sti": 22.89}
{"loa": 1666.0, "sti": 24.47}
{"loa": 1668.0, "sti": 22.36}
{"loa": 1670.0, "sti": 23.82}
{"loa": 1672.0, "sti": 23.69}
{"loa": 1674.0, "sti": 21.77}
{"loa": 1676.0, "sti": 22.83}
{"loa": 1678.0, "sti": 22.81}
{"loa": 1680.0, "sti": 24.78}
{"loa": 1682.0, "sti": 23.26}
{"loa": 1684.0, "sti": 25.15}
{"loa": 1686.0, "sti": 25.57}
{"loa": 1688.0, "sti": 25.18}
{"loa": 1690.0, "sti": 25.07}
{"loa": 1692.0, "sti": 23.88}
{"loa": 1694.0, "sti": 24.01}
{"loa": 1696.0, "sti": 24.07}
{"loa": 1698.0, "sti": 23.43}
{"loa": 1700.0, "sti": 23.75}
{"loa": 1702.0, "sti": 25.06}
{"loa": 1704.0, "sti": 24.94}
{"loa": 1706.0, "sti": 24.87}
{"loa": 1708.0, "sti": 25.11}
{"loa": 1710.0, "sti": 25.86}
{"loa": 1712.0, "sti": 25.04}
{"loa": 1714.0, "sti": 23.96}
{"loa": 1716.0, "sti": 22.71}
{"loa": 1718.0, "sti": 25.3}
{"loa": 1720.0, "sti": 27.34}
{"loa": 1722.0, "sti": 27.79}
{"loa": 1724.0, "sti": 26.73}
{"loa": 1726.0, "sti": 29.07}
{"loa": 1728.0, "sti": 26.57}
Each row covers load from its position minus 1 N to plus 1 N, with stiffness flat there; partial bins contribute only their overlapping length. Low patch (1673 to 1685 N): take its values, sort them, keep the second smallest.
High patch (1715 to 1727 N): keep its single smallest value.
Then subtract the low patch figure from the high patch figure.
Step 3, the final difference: -0.1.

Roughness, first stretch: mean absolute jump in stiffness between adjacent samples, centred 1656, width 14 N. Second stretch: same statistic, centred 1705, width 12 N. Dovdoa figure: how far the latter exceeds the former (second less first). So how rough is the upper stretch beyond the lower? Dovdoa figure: -1.2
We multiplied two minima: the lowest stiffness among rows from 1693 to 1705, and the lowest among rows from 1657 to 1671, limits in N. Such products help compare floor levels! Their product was 524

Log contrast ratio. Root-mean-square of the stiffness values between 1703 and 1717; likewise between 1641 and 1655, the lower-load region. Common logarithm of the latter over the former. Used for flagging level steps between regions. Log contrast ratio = 0.041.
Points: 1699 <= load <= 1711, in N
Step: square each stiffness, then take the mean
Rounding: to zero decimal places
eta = 622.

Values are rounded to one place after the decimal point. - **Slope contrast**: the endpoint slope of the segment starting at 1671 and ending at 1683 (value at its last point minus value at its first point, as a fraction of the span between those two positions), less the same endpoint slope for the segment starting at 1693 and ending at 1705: -0.1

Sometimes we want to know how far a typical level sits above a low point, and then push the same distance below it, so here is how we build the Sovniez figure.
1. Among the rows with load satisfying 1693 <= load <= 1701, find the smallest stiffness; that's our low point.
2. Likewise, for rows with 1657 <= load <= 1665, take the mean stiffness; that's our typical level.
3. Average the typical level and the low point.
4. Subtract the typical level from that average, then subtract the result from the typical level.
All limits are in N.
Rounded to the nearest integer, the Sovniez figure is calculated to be 24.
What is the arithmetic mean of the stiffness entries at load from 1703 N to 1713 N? 25.2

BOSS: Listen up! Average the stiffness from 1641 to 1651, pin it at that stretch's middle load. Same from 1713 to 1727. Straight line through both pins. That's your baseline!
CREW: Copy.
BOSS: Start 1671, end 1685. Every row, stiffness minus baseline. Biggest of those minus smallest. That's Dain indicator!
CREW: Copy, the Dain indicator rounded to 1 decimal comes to 3.4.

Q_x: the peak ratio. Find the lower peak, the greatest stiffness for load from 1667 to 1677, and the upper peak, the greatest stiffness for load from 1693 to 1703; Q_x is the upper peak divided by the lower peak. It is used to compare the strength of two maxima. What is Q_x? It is 1.05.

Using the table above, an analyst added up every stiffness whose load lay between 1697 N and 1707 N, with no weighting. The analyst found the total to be 122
